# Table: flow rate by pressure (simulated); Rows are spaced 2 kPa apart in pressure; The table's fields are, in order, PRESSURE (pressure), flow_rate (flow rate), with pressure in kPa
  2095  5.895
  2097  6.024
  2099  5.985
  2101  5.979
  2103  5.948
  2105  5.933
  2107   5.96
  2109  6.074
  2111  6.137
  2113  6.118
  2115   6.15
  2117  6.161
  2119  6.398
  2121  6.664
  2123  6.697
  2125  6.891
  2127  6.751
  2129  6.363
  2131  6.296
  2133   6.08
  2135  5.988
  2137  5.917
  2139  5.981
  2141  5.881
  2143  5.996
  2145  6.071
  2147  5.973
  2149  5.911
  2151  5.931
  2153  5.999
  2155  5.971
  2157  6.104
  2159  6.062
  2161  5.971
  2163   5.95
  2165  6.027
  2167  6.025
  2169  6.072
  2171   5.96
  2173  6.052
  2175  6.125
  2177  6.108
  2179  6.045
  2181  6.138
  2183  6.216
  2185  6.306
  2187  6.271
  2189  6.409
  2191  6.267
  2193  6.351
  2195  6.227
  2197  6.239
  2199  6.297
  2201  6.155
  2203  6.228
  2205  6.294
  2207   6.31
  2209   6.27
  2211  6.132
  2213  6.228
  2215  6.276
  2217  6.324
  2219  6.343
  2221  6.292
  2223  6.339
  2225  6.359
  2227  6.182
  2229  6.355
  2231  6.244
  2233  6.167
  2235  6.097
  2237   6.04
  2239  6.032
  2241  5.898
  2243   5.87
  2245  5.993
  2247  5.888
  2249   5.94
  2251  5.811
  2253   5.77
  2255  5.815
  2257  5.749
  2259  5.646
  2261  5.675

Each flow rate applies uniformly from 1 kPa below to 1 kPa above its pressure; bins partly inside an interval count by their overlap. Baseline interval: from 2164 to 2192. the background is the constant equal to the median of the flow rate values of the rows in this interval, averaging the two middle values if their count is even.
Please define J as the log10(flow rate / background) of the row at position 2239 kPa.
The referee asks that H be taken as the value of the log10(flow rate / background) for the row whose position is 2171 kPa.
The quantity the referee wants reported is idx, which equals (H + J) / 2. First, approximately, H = -0.011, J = -0.006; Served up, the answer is -0.009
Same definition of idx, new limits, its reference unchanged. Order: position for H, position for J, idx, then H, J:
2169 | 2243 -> -0.011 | -0.003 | -0.018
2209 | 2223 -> 0.013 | 0.011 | 0.016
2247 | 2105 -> -0.015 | -0.017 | -0.013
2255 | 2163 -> -0.017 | -0.022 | -0.012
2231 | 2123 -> 0.024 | 0.009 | 0.039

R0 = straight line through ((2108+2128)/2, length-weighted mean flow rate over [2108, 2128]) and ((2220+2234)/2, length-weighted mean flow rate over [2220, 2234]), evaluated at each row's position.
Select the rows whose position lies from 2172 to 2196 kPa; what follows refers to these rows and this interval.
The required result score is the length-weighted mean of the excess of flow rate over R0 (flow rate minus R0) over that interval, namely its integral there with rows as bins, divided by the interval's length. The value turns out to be -0.12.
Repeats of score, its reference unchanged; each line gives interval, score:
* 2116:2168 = -0.22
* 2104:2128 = -0.08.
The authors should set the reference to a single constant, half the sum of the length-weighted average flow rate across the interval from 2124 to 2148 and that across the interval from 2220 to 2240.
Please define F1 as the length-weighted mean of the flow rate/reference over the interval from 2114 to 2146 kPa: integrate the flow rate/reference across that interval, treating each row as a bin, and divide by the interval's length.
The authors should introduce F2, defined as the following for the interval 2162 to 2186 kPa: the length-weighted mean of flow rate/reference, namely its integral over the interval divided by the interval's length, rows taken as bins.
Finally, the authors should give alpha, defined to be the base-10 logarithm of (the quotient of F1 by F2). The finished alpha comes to 0.013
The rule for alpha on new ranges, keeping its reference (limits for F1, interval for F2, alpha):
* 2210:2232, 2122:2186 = 0.011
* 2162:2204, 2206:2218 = -0.006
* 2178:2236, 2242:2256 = 0.028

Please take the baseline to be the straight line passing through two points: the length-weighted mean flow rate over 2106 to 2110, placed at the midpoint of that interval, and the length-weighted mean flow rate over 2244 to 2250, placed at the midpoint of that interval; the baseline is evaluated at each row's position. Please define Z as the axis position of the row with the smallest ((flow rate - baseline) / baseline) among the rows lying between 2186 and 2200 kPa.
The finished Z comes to 2195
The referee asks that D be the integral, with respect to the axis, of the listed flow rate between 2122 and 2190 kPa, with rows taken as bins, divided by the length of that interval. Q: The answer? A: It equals 6.13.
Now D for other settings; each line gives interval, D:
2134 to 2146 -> 5.97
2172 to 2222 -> 6.24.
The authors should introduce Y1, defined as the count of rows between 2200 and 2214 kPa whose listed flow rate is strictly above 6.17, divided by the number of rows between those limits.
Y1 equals 0.7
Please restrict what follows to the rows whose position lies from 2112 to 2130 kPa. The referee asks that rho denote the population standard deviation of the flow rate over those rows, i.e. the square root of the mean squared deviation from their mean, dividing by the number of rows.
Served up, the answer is 0.276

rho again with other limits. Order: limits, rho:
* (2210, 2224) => 0.070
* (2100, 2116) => 0.086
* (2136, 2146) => 0.066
